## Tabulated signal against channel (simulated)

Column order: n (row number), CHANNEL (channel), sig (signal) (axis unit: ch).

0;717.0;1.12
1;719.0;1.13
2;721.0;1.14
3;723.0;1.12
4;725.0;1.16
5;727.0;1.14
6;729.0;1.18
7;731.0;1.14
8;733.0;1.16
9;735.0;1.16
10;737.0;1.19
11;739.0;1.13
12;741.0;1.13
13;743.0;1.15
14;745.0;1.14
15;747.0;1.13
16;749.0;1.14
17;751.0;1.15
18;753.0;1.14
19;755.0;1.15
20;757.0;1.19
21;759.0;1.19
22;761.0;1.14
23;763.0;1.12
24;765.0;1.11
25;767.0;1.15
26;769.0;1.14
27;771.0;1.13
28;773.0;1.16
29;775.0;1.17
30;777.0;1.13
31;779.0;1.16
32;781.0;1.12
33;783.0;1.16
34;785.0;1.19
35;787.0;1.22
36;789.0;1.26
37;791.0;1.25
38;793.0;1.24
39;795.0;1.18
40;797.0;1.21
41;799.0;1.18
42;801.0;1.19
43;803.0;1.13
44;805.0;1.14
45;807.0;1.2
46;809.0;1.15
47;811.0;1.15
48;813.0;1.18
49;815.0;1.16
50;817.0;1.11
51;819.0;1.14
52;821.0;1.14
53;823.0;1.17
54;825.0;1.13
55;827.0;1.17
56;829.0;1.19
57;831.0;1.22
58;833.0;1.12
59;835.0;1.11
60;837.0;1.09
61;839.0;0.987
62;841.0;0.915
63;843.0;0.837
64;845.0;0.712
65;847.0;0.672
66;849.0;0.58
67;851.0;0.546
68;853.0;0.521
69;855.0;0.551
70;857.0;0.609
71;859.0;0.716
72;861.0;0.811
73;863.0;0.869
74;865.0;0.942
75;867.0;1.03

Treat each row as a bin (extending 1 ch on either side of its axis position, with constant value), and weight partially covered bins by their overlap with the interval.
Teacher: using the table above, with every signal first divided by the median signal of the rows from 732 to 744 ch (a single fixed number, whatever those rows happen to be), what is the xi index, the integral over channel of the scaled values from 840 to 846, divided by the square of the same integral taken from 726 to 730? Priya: 0.26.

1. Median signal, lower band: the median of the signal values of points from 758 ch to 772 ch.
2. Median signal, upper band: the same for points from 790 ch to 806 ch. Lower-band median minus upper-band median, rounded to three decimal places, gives -0.045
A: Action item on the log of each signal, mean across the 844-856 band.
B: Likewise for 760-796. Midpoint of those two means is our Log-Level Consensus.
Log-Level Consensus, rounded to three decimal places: -0.080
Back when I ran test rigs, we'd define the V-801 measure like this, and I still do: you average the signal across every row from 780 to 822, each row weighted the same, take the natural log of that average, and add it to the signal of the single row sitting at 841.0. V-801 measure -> 1.08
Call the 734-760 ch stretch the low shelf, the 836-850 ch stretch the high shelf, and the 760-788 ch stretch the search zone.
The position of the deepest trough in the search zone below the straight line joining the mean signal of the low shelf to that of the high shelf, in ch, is 765.0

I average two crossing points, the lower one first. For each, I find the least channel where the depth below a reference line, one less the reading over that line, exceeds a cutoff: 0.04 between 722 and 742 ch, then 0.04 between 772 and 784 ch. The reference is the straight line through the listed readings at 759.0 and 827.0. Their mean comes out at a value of 750 ch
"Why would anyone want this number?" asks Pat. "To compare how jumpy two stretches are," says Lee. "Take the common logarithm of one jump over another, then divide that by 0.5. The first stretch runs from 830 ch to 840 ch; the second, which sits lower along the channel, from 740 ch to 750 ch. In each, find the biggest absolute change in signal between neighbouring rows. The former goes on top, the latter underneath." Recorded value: 1.4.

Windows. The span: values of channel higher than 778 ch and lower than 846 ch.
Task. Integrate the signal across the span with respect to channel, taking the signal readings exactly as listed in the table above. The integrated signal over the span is 77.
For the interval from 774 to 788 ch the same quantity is 16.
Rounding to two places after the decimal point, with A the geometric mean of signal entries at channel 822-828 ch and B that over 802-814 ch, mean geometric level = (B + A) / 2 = 1.16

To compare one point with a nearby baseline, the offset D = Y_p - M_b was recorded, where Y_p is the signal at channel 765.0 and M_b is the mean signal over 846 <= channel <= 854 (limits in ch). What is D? 0.5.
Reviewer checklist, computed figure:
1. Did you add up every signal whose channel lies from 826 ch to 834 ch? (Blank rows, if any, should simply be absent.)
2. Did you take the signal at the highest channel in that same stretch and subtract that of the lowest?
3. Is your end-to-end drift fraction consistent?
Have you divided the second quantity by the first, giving -0.011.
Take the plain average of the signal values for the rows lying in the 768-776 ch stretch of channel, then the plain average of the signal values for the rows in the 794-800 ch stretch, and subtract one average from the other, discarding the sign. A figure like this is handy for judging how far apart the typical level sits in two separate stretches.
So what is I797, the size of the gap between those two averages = 0.04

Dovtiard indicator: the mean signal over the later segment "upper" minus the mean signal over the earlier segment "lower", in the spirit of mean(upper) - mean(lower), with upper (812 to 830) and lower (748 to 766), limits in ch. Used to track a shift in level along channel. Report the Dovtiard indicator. 0.01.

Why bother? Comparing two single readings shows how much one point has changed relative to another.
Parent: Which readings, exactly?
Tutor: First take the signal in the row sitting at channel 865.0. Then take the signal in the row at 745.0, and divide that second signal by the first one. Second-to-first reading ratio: 1.21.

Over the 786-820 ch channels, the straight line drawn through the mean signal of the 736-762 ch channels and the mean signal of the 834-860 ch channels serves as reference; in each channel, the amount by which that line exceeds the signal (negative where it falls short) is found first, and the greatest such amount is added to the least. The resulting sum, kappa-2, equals -0.48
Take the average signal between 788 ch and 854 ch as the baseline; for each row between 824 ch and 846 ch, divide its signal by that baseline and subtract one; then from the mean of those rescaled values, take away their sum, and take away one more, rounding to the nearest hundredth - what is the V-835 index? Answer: -0.85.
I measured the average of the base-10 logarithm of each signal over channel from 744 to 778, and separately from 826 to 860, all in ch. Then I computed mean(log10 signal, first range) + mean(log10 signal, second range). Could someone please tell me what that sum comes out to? -0.028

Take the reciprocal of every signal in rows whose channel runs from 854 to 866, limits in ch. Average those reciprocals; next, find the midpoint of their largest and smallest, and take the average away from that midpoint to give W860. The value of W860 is 0.055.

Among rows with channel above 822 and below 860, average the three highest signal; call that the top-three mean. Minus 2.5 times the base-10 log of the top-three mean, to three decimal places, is -0.192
